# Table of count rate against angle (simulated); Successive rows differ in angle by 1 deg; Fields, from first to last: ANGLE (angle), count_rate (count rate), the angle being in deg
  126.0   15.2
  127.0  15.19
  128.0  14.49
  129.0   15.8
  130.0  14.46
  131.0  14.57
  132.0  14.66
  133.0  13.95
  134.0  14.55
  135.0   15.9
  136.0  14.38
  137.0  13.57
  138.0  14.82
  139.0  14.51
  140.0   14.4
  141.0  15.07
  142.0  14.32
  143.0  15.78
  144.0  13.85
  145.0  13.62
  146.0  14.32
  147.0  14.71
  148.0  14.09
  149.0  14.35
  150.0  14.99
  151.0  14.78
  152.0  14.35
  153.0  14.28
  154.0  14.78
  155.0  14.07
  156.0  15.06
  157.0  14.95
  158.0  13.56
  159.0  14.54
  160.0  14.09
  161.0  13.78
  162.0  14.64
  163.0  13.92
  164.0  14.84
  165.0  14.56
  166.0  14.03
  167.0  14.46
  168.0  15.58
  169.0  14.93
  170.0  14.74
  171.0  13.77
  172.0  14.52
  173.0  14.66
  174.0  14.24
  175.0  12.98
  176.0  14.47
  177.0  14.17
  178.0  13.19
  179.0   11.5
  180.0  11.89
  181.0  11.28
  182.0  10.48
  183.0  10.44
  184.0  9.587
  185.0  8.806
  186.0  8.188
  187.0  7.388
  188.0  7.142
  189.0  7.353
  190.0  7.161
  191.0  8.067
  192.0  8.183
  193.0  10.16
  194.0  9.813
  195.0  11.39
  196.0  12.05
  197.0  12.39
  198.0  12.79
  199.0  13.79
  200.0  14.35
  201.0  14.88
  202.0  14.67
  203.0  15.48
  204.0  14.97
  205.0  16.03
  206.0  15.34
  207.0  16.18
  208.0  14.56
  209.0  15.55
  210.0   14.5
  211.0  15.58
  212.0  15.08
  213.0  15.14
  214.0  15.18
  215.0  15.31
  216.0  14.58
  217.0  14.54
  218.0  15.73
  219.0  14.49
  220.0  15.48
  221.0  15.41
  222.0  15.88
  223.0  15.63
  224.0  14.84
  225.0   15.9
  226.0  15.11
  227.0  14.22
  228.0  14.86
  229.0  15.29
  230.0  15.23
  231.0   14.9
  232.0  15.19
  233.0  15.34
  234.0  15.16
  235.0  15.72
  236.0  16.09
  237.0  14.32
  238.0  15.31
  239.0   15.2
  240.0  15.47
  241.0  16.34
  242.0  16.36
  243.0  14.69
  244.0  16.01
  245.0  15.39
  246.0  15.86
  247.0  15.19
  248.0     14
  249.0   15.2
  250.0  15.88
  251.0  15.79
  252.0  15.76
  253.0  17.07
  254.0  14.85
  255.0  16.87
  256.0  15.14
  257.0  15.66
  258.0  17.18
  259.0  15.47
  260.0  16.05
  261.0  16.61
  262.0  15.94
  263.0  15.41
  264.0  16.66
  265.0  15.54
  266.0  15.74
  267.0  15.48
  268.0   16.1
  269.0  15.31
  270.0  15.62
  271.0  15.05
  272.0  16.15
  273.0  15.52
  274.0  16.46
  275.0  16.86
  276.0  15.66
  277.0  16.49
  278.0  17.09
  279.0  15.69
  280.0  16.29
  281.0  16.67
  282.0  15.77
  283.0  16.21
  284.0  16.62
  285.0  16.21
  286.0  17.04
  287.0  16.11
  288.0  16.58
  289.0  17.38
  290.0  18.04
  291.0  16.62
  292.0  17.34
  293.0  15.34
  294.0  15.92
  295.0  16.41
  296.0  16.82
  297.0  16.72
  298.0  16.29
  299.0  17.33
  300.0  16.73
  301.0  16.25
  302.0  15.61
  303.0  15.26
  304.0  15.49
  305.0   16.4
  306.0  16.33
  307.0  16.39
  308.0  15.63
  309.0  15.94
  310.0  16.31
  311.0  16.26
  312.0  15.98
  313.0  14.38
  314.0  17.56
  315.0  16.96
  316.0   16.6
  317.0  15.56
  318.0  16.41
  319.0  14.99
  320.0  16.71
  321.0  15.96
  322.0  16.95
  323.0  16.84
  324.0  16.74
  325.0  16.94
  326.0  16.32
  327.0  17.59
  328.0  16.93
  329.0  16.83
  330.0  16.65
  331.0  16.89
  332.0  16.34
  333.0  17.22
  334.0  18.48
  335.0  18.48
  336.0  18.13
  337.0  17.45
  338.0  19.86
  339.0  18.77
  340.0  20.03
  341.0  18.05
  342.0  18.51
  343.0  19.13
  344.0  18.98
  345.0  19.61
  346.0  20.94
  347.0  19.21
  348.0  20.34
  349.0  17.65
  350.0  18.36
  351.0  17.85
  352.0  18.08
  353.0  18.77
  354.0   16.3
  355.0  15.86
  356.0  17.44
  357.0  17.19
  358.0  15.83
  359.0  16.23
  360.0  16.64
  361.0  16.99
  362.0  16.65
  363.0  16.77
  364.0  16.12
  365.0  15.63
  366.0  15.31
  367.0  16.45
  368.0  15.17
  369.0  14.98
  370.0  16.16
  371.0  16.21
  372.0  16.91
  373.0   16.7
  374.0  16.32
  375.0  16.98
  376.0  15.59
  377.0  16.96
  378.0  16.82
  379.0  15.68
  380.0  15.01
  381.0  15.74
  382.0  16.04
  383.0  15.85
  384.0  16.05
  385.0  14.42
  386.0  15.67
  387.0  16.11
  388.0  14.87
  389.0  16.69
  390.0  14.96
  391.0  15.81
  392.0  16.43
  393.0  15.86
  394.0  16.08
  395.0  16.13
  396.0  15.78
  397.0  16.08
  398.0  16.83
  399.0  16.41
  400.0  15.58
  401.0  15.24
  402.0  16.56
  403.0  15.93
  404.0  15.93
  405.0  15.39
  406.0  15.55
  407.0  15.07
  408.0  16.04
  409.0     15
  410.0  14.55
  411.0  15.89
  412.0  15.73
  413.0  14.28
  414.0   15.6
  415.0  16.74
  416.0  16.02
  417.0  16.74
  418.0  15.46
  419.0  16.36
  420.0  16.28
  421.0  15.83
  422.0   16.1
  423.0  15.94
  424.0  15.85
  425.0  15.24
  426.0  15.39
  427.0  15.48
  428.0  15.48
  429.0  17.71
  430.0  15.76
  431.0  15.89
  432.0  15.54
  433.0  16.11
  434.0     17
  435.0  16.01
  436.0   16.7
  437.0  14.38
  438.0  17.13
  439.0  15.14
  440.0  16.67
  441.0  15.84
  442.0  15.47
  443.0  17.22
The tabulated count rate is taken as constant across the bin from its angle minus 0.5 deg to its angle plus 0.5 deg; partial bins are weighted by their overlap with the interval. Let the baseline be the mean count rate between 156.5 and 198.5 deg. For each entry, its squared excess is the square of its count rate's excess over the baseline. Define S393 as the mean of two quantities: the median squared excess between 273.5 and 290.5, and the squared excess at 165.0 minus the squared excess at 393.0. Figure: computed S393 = 5.4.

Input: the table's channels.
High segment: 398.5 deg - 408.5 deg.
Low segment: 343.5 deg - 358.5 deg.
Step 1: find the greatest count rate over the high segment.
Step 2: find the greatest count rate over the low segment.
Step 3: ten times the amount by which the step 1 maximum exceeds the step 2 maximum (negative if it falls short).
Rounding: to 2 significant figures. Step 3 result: -44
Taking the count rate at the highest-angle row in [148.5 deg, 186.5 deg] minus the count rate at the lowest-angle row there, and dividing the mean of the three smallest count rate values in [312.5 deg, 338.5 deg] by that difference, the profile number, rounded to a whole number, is -2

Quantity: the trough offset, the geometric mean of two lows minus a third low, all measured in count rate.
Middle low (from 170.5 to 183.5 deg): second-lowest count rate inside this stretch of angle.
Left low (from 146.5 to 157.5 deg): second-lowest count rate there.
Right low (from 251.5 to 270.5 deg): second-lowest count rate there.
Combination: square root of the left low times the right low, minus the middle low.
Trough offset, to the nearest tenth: 4.1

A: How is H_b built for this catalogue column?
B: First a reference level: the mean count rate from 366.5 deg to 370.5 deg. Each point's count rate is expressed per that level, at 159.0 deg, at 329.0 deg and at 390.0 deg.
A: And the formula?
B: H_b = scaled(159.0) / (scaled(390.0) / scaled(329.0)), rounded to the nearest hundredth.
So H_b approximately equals 1.04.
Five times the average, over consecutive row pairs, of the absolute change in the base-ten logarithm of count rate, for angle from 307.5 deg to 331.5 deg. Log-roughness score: 0.099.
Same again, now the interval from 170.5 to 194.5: 0.142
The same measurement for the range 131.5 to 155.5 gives 0.105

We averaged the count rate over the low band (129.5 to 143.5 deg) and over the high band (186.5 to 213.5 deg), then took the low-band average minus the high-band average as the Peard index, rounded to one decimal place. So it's 2.0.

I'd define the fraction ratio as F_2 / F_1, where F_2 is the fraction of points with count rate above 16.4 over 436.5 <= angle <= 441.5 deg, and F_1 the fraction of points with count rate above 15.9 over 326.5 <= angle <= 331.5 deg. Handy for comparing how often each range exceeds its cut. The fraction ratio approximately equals 0.40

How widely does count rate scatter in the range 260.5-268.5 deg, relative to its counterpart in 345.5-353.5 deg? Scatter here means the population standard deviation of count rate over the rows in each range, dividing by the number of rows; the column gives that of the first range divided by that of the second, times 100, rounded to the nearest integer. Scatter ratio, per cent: 41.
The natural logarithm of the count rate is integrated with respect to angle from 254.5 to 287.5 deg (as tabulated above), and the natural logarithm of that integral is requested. 4.5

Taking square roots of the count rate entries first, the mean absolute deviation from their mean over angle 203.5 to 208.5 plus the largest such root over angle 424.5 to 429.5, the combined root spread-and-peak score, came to 4.278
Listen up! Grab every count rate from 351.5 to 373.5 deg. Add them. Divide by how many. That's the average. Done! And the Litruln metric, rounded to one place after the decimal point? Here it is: 16.5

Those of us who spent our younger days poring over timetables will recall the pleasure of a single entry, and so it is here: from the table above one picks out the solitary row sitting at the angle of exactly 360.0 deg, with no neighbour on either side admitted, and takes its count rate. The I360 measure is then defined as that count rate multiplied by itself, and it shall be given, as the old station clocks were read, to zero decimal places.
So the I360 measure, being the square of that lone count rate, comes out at 277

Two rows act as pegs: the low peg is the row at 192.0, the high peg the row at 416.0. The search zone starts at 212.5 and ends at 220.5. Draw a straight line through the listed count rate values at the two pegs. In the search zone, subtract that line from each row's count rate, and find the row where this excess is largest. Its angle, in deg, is 218.0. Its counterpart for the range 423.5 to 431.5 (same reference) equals 429.0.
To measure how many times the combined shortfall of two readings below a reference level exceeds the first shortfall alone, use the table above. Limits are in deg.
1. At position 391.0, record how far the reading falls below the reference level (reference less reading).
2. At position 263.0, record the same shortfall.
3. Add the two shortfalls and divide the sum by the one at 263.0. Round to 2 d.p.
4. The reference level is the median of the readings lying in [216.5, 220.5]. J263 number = 3.00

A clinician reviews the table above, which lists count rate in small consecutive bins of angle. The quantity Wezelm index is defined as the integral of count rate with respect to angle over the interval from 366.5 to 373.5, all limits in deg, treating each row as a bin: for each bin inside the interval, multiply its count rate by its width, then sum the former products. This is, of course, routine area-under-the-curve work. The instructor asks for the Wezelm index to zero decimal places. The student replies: 113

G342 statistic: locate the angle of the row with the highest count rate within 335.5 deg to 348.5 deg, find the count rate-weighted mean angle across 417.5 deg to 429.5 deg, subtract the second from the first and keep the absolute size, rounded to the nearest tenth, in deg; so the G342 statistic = 77.5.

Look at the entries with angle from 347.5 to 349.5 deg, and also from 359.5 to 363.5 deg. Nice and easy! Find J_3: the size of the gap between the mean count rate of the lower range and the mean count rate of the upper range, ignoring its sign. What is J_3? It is 2.2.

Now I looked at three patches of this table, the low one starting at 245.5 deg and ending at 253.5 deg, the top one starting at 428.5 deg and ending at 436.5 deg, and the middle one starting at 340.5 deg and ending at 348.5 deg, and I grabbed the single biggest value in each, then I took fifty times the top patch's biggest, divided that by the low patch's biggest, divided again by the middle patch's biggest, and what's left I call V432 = 2.5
